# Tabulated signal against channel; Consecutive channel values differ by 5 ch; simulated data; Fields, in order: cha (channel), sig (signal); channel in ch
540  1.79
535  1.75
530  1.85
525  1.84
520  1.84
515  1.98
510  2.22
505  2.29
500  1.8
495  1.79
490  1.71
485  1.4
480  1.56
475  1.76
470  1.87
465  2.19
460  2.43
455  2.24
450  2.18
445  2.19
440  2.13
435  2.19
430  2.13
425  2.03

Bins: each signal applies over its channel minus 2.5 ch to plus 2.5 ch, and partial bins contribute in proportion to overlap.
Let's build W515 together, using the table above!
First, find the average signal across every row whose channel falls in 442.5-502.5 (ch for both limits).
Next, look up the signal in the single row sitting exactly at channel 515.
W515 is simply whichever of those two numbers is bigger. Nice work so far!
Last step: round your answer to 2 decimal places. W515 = 1.98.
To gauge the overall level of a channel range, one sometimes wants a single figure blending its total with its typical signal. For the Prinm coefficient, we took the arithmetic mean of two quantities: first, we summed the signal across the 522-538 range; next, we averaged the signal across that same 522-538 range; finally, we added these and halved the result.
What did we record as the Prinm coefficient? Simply 3.6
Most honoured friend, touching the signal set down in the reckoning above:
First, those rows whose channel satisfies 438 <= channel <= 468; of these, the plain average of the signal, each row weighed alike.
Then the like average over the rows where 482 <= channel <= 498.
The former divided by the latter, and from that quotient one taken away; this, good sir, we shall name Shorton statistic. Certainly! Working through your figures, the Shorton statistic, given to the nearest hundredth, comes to 0.36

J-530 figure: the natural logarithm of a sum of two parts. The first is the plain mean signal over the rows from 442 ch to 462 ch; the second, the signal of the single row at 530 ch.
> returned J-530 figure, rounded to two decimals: 1.41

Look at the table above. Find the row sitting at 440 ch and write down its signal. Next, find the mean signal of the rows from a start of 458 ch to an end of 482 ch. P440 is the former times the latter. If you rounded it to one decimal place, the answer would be 4.2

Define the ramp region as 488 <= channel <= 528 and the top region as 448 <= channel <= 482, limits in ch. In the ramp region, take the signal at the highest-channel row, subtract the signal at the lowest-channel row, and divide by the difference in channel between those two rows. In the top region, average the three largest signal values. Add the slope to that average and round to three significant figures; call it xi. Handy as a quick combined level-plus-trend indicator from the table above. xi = 2.29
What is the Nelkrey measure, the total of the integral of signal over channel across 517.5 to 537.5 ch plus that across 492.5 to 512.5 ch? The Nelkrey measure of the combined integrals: 77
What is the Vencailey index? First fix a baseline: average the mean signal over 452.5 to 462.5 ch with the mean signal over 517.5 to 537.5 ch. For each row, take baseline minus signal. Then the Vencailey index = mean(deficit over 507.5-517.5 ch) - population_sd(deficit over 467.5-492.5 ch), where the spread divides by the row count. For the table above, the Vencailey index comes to -0.19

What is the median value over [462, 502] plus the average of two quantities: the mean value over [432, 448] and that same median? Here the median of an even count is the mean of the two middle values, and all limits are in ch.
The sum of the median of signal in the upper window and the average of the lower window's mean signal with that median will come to 3.75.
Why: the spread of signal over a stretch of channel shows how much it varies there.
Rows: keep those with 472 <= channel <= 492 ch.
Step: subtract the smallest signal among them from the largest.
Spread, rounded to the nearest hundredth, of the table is 0.36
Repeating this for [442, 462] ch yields 0.25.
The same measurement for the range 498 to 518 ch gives 0.49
